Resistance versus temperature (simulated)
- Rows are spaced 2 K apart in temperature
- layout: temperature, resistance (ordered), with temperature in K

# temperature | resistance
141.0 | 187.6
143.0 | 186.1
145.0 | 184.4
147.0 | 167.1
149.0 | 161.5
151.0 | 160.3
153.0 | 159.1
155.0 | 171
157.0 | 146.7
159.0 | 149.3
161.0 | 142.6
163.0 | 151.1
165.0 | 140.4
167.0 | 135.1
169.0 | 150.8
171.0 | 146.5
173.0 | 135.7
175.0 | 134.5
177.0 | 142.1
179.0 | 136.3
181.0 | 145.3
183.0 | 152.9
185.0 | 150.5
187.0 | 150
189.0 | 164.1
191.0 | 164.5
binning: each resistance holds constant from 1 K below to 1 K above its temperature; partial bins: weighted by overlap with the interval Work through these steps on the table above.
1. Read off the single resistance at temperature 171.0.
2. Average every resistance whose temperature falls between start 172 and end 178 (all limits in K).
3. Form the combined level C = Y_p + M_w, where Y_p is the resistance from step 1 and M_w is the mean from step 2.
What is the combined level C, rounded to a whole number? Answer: 284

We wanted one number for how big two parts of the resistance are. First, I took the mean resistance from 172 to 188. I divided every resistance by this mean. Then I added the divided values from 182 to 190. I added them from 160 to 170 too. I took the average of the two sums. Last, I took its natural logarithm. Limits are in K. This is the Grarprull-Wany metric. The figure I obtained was 1.5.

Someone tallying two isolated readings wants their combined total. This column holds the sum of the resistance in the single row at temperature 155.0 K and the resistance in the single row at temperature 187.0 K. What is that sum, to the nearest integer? 321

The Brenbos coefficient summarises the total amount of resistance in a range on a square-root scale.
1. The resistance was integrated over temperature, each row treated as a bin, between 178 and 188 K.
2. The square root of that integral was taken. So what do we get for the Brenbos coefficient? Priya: 38.3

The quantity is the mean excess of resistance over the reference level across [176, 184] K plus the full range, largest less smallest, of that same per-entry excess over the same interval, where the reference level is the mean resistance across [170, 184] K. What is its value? 19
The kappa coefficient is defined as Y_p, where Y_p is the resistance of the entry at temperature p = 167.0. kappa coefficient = 135.1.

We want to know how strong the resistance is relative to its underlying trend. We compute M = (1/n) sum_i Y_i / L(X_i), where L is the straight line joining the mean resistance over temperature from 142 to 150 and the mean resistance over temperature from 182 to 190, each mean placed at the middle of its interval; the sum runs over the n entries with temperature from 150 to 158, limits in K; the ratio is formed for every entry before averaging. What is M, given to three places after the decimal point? 0.933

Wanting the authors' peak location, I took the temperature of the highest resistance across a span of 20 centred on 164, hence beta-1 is 155.0 K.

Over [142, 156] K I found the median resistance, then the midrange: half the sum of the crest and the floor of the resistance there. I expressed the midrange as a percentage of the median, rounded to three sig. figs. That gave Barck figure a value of 103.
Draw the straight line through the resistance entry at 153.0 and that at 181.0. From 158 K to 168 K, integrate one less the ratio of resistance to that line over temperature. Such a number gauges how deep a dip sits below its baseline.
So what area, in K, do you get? 0.681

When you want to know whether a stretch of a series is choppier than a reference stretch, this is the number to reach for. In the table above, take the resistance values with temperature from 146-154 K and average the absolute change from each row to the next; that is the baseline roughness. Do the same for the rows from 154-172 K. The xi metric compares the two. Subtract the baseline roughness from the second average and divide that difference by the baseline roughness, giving 2.66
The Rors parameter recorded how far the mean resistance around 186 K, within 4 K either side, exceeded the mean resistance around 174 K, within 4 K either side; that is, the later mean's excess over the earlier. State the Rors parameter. 15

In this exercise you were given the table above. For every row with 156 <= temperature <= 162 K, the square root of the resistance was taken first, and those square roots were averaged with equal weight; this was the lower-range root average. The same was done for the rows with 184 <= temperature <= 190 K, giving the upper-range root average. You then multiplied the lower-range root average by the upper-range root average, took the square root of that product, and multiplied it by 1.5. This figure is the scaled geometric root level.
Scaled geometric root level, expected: 18.4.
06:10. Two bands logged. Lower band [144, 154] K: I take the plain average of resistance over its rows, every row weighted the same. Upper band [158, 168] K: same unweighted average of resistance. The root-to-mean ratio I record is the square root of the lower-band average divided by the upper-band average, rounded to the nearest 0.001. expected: 0.090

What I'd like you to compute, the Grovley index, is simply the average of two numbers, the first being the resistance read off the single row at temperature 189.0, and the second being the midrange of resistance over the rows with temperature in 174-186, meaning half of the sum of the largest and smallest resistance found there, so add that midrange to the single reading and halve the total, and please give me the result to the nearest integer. 154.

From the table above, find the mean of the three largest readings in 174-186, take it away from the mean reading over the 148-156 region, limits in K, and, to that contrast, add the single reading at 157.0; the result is 160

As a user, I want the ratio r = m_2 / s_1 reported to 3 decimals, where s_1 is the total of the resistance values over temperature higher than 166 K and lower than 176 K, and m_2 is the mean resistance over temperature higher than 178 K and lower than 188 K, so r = 0.209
